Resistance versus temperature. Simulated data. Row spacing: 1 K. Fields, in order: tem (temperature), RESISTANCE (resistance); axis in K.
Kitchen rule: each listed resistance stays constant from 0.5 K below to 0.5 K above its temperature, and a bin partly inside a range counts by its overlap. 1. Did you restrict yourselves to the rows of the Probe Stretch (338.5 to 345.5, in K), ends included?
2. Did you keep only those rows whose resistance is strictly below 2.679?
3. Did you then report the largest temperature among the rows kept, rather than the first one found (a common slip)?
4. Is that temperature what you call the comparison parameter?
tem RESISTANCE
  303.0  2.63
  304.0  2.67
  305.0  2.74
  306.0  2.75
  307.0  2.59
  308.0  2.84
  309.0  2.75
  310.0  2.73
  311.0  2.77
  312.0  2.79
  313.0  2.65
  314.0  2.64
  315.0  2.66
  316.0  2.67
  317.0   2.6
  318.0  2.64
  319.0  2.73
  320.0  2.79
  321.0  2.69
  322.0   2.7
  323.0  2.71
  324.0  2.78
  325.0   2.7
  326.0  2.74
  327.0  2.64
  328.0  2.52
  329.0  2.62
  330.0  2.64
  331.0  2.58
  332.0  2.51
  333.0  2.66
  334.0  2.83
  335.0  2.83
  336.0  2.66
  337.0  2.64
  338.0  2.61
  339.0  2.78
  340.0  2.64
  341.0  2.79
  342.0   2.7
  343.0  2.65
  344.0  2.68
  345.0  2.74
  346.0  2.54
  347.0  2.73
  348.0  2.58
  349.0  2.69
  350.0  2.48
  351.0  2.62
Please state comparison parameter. 343.0 K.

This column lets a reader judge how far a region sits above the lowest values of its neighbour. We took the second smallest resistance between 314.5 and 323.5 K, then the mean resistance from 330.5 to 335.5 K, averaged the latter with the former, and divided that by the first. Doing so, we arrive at 1.01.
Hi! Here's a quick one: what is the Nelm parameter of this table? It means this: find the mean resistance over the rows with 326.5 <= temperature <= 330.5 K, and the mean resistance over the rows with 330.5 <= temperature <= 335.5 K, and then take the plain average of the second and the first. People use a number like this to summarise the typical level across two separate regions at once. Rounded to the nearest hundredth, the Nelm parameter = 2.64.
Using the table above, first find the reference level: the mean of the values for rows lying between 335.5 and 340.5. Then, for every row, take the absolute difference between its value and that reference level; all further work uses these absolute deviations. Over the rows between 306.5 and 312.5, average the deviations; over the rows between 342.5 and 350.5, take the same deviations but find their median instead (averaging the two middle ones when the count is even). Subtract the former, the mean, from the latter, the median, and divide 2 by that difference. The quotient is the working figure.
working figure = -57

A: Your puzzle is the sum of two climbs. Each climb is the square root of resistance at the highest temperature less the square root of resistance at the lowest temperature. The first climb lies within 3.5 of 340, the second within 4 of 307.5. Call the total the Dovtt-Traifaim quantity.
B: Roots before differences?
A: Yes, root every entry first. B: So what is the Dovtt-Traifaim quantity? 0.033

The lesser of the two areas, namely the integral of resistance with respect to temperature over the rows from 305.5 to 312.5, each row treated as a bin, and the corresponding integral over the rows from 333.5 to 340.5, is 19.0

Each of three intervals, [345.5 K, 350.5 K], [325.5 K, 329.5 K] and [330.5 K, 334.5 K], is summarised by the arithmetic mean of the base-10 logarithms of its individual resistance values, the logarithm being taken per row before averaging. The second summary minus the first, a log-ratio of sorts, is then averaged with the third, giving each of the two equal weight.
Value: 0.213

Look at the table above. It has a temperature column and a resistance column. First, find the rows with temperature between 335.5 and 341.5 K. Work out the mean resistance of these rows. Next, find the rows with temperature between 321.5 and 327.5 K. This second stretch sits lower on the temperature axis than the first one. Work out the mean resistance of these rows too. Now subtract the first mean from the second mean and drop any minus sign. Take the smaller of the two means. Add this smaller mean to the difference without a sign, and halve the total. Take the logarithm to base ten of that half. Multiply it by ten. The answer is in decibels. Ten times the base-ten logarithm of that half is 1.32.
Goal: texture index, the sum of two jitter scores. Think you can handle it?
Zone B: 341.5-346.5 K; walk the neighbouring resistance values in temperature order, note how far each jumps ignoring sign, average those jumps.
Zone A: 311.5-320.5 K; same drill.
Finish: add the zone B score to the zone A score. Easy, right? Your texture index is 0.140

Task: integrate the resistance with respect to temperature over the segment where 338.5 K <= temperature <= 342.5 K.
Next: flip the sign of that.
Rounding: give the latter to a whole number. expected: -11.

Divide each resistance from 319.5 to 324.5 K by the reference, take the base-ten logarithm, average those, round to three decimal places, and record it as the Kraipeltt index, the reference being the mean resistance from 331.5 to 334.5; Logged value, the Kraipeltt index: 0.011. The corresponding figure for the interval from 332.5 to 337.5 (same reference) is 0.009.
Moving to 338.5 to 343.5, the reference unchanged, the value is 0.007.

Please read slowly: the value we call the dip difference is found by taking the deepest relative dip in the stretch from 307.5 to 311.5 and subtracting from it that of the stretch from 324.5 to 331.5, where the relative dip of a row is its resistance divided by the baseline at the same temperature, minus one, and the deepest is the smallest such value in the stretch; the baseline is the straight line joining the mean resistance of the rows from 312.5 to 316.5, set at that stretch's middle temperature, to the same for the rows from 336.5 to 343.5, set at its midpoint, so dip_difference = 0.087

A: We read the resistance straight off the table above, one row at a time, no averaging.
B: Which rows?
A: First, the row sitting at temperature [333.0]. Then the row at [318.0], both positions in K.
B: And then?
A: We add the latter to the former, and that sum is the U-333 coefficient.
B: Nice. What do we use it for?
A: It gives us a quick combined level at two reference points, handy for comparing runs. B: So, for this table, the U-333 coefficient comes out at 5.30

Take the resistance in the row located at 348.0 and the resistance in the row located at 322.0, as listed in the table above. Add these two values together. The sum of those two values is 5.28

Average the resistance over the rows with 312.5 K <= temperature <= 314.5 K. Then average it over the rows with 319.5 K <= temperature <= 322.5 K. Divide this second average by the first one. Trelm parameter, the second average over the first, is 1.03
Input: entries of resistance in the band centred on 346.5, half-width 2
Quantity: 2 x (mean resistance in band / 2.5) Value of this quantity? 2.12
